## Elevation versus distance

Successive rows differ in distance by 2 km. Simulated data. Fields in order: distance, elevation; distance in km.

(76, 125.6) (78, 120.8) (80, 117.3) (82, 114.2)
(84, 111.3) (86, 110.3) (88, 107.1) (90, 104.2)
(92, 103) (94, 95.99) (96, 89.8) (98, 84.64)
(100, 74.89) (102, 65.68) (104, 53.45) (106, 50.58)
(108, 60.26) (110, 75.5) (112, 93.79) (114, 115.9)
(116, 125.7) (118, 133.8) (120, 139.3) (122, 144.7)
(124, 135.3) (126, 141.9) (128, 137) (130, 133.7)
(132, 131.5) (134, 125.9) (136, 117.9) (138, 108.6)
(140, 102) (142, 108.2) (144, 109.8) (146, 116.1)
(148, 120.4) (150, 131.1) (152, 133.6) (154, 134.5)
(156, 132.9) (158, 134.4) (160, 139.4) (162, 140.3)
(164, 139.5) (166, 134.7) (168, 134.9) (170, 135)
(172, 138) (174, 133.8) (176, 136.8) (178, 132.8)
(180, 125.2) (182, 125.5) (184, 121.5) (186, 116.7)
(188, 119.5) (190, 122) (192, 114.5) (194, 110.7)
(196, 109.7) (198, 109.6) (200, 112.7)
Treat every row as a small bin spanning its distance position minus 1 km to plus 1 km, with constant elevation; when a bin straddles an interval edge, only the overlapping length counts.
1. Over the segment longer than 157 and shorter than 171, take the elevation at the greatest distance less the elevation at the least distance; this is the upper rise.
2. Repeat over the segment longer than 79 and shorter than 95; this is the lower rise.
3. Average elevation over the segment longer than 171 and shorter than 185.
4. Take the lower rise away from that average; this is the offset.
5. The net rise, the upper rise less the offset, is -151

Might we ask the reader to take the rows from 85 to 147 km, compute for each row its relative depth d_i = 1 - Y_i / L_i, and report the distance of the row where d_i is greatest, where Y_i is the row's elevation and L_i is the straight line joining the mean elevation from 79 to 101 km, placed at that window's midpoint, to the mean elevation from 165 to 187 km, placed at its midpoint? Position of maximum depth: 106 km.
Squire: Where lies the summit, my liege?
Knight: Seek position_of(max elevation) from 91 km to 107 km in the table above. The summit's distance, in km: 92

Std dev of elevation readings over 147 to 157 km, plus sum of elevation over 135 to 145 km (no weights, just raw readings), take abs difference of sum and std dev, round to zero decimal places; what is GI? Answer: 541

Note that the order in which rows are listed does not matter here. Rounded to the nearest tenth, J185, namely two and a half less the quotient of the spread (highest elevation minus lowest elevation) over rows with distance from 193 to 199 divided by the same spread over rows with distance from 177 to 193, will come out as 2.4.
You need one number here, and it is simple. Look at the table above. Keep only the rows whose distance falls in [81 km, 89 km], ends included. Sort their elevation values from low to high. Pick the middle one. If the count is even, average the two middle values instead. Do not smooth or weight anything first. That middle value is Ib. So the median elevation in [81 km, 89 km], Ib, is 111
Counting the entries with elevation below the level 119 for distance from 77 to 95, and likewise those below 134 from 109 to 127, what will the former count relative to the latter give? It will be 1.6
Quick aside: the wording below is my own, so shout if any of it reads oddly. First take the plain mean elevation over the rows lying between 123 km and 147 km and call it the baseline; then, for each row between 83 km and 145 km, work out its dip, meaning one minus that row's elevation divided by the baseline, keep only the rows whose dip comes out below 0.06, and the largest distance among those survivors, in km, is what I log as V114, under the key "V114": 136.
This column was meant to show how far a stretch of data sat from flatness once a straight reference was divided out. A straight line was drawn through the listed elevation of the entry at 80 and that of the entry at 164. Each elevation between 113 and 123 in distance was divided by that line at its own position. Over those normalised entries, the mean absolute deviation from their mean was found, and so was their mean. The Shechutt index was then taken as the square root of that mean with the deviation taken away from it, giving 0.99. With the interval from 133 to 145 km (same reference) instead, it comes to 0.89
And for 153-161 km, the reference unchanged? 0.99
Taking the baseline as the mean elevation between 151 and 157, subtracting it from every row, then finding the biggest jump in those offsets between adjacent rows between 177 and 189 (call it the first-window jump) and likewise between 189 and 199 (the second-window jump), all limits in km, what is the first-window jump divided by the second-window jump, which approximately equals 1.0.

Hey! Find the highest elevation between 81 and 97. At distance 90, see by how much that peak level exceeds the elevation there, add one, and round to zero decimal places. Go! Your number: 11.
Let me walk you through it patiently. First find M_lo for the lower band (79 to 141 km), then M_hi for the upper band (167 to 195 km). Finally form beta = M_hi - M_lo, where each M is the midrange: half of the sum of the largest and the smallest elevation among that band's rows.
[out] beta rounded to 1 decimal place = 26.7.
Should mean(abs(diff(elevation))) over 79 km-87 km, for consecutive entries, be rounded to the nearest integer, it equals 2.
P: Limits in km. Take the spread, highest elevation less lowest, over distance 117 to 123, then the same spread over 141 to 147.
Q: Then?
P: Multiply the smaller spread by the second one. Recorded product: 62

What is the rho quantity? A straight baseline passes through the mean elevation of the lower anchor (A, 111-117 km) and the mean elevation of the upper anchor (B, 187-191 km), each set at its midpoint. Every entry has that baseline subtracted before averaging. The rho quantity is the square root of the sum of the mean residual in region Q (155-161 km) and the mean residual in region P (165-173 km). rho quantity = 6.0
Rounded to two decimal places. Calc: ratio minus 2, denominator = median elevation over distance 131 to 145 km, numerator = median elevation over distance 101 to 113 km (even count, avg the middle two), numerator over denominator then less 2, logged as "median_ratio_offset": -1.43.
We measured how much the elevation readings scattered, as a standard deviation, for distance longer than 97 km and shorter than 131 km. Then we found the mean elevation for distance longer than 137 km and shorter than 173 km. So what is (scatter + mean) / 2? 81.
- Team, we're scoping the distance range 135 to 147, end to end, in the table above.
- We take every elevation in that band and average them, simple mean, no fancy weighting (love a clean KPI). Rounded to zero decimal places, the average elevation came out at 110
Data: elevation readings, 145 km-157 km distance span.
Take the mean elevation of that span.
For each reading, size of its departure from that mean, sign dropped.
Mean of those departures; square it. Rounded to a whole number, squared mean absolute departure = 43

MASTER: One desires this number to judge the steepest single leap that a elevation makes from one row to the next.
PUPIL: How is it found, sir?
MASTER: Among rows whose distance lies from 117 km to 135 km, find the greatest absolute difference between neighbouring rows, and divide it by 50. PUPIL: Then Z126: 0.188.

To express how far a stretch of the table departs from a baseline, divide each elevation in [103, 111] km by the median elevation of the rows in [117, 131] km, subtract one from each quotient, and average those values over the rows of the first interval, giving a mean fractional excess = -0.56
